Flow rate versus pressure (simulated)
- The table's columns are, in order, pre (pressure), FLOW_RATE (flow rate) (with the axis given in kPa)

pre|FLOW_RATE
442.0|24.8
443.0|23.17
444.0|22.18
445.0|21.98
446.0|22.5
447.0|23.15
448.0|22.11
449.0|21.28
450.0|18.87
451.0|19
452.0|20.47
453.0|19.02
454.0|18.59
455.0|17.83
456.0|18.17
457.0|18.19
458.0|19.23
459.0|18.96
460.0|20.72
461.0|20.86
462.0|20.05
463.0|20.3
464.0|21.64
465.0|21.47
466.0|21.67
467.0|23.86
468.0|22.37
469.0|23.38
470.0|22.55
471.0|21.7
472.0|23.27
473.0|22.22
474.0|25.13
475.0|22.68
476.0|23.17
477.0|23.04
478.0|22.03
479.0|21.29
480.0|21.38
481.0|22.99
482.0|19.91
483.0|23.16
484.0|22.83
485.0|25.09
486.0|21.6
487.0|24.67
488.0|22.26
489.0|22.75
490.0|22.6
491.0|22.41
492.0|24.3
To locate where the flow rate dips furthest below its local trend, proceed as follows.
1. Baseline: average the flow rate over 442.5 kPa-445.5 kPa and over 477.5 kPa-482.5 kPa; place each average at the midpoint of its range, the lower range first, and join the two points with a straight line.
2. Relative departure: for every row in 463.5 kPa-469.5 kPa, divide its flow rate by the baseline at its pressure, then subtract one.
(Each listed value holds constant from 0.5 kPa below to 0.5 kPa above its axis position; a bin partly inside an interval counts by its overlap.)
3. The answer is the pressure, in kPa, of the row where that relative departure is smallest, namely 465.0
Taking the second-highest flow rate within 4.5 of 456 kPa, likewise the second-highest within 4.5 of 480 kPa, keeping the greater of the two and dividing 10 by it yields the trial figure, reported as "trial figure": 0.432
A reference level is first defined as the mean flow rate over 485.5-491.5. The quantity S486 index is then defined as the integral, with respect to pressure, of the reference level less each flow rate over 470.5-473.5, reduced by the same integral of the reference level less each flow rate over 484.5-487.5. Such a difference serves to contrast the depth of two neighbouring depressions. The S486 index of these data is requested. 4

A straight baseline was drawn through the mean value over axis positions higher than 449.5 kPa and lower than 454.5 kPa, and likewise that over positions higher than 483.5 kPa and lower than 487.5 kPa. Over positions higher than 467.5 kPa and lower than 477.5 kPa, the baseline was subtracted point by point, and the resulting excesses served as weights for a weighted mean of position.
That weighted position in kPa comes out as 472.2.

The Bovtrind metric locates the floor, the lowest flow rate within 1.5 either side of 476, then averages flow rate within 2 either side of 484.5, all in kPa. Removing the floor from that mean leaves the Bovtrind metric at 0.5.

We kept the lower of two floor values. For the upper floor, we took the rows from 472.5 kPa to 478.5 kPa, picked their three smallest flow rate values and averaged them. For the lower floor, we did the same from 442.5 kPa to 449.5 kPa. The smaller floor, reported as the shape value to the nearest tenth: 21.8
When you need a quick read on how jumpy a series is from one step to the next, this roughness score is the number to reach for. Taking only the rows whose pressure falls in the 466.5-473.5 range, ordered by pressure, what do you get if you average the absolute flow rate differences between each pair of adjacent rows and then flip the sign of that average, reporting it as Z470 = -1.13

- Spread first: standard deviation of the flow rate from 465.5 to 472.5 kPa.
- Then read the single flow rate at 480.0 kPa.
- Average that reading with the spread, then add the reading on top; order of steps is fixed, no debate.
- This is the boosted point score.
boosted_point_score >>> 32.5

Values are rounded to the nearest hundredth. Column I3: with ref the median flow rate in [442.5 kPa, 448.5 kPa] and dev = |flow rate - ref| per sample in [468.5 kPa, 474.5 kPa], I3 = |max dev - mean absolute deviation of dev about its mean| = 2.15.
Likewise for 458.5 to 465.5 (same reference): 2.69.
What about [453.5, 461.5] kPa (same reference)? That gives 3.61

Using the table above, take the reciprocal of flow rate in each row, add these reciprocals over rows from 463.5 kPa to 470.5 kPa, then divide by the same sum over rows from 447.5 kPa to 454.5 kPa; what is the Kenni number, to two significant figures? 0.89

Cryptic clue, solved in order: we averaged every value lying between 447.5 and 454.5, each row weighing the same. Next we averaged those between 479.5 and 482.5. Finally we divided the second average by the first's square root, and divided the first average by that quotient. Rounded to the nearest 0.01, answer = 4.14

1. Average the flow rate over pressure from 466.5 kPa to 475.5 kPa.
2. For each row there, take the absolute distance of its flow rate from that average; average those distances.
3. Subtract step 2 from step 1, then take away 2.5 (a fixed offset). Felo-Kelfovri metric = 19.7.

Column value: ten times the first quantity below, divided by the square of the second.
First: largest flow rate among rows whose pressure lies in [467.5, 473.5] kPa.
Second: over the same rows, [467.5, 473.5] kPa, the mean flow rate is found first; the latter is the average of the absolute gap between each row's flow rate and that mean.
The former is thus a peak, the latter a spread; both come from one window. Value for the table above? 952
